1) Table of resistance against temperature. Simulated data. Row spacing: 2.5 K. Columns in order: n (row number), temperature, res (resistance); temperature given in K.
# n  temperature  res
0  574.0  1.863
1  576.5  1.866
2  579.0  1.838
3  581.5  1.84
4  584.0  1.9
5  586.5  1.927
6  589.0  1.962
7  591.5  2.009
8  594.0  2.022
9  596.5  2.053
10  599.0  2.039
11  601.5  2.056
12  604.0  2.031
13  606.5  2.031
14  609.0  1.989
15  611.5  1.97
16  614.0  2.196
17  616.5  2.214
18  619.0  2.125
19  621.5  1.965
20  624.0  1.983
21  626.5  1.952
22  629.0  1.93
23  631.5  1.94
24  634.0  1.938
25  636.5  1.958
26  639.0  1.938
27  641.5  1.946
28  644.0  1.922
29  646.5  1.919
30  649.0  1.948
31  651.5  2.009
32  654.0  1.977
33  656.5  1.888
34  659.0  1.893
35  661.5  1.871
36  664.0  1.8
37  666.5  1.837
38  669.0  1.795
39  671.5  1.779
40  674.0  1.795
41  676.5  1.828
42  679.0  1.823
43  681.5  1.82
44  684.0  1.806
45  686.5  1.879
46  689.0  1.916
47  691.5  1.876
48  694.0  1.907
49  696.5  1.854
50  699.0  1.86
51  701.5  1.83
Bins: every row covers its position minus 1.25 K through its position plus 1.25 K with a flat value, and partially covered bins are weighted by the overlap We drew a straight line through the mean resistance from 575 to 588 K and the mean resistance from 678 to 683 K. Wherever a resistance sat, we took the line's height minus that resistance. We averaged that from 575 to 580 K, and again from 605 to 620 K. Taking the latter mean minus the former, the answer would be -0.25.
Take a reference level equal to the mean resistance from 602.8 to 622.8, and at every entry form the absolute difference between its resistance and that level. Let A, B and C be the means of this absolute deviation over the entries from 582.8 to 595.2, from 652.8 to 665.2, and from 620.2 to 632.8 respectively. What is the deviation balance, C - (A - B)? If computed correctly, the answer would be 0.19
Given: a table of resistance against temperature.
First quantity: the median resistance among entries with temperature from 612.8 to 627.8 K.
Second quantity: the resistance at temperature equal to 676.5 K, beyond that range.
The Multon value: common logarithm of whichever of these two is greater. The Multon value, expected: 0.313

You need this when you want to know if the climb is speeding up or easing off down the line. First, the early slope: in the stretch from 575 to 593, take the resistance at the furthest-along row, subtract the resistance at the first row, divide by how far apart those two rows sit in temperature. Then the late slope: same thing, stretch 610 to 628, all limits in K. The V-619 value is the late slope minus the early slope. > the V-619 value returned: -0.011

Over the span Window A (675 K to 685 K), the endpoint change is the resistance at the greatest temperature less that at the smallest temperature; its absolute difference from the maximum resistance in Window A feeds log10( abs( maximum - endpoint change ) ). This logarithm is 0.27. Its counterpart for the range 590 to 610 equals 0.32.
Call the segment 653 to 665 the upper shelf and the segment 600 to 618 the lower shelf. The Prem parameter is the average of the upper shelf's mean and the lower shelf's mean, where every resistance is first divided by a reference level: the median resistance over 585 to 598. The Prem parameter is 0.984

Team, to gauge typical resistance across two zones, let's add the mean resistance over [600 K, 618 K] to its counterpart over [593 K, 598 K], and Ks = 4.11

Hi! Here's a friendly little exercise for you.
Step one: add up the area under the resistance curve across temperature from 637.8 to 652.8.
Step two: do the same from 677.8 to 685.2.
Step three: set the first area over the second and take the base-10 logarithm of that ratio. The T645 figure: 0.3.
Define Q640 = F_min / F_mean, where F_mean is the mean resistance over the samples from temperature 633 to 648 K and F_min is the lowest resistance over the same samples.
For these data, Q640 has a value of 0.991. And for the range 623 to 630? 0.987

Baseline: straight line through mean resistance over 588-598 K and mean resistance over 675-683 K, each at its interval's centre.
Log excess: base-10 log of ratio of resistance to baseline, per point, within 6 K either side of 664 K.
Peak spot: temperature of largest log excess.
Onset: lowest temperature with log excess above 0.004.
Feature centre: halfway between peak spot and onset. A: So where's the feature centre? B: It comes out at 659.0 K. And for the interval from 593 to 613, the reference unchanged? 599.0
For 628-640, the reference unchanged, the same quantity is 636.5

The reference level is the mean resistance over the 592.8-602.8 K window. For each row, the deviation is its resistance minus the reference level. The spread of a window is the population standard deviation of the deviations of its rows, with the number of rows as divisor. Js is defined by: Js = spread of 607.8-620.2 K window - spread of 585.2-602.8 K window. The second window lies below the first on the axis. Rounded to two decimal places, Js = 0.06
